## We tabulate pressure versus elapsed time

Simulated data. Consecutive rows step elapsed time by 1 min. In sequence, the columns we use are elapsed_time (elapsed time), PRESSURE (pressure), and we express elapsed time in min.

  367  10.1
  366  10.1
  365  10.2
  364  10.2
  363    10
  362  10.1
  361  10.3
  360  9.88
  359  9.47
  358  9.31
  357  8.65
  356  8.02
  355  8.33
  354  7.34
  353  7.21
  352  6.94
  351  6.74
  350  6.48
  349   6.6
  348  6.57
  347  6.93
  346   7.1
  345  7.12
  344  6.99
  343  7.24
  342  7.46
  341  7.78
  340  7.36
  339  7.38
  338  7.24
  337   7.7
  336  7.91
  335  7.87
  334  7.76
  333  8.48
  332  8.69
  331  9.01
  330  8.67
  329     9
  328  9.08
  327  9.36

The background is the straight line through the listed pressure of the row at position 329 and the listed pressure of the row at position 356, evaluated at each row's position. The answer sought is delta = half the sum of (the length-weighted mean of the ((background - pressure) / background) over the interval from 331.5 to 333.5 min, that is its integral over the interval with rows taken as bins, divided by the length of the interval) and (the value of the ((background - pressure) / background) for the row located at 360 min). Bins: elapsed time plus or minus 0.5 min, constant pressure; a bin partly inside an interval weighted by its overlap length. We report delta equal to -0.11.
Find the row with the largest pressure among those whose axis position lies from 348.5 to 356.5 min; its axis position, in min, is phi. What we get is 355 min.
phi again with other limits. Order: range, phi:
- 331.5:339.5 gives 332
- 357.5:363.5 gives 361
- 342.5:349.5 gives 343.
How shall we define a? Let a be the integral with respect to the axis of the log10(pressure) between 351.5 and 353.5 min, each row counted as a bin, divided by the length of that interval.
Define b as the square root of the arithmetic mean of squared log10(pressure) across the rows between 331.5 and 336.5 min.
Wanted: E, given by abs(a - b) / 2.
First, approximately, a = 0.85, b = 0.910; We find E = 0.03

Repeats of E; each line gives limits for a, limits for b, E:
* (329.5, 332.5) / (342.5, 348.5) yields 0.05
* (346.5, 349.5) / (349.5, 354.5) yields 0.01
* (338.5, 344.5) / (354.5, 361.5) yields 0.05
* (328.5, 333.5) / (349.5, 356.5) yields 0.04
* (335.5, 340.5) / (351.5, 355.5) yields 0.00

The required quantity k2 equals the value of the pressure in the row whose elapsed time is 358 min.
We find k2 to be 9.31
